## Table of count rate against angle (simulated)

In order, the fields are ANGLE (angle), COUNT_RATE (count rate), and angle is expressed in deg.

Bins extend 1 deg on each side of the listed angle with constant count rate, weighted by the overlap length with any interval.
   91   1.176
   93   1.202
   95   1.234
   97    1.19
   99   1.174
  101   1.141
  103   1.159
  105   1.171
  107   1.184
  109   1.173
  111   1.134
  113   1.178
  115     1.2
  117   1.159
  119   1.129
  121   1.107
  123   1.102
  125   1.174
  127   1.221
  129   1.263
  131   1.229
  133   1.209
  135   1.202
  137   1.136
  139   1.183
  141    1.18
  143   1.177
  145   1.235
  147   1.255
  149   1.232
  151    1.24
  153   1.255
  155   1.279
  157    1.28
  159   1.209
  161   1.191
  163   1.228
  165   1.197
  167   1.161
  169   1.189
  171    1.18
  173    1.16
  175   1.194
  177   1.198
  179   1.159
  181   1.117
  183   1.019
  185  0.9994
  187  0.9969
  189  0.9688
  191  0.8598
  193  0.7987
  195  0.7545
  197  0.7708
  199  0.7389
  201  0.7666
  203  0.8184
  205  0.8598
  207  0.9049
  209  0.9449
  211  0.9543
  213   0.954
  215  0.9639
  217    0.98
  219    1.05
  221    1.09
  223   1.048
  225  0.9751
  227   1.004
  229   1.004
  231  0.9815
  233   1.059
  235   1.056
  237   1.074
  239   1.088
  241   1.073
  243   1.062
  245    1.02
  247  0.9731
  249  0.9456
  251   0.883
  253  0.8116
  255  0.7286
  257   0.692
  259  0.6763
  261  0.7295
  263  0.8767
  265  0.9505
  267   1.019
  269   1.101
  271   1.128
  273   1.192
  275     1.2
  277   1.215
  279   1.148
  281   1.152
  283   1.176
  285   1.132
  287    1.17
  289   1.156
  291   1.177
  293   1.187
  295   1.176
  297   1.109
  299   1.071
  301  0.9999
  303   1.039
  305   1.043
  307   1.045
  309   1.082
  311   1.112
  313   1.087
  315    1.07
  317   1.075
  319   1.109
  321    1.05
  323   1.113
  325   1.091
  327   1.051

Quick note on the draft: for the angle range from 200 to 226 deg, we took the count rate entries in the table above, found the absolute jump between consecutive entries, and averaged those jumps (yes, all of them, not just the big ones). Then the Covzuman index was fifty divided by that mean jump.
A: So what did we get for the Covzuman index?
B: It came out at 1367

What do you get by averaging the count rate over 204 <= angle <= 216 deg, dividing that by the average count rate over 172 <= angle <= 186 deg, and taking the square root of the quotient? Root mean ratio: 0.91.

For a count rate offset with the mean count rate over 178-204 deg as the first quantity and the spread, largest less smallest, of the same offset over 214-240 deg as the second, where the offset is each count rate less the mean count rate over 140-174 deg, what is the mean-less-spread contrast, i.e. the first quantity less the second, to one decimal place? -0.4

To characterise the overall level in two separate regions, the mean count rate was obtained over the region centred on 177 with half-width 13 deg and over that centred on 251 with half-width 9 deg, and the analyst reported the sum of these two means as 2.0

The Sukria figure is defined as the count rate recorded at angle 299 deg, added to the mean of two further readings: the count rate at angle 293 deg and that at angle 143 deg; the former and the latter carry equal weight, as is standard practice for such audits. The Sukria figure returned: 2.25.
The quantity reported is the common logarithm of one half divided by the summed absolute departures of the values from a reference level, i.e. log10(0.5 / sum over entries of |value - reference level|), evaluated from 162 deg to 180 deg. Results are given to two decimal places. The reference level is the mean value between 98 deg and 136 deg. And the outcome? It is 0.44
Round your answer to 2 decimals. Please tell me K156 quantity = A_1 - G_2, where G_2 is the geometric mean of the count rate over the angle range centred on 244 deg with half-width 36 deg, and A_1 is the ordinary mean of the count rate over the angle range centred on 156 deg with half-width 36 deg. 0.19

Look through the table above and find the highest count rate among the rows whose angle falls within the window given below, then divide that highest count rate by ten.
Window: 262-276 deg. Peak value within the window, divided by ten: 0.1200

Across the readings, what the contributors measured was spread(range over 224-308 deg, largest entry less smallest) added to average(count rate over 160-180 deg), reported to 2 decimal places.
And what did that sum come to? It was 1.72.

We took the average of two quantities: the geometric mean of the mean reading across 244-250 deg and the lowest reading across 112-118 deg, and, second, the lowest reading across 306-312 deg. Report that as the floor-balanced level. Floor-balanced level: 1.06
